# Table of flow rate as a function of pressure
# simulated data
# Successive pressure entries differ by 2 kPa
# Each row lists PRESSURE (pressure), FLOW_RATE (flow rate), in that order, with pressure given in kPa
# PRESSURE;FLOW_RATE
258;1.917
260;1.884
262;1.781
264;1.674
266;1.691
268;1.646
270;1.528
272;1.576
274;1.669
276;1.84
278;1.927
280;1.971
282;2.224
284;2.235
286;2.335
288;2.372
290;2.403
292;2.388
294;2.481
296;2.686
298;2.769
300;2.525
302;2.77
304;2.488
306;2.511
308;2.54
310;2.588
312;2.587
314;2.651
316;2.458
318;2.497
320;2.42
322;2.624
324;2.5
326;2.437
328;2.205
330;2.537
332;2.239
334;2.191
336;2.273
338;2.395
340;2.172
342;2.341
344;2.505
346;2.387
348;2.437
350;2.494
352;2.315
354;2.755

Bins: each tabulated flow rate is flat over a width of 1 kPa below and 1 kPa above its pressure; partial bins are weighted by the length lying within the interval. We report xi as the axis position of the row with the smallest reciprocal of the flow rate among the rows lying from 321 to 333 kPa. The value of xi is 322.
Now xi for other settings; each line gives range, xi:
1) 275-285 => 284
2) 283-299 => 298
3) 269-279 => 278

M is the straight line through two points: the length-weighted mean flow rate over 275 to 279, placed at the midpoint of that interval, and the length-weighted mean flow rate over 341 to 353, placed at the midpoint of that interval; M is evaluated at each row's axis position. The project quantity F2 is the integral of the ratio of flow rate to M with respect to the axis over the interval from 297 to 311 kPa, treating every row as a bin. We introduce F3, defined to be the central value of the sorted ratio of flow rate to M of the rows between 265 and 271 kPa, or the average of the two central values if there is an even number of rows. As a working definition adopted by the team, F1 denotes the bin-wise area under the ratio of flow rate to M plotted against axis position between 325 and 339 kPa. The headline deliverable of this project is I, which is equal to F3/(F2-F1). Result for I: 0.28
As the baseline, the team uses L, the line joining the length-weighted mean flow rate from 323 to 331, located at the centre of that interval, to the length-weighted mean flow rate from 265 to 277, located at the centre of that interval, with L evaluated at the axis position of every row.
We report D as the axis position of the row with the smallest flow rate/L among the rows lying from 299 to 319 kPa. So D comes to 316 kPa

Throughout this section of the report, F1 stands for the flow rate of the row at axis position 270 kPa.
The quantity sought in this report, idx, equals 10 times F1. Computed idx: 15.3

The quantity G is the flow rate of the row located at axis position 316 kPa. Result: 2.458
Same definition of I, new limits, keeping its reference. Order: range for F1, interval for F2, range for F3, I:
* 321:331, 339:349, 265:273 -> -0.87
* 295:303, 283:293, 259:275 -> 0.64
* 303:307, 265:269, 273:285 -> -0.95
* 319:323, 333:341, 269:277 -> 0.28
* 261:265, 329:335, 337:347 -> 0.46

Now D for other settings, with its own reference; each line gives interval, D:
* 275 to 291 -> 276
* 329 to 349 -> 340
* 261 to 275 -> 270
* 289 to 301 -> 292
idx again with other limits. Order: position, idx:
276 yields 18.4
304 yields 24.9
